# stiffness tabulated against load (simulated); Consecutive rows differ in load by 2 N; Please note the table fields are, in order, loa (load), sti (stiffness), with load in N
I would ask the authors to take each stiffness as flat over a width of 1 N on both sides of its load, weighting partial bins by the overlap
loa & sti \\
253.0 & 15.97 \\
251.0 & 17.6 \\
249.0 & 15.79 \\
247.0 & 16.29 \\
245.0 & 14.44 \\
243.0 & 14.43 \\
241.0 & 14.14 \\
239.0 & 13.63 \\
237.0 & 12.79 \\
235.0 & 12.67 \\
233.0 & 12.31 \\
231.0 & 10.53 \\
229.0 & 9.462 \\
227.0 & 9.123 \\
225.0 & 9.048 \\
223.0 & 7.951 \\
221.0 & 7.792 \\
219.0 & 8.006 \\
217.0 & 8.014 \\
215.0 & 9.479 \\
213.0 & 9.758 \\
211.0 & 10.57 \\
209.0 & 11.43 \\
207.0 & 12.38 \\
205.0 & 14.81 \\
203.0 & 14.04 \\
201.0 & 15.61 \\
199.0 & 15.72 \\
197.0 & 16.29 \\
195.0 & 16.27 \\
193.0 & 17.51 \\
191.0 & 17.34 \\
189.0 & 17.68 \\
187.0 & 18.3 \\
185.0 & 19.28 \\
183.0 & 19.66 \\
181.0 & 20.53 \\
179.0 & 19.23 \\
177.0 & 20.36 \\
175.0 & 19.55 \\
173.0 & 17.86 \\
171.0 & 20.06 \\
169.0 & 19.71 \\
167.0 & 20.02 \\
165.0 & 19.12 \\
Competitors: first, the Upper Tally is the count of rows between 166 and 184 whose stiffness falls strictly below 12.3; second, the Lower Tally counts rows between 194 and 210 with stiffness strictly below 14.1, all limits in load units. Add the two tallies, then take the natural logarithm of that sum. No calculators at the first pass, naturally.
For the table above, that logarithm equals 1.10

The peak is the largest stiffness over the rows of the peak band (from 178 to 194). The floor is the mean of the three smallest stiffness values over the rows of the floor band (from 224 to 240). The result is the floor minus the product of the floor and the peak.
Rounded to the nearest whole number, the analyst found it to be -180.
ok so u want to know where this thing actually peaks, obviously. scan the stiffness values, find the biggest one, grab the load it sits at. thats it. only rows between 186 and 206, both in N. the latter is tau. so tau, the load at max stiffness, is 187.0 N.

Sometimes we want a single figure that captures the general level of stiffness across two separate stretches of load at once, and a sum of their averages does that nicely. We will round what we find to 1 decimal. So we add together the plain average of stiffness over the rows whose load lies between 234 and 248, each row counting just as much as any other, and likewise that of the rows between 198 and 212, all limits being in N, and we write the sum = 27.6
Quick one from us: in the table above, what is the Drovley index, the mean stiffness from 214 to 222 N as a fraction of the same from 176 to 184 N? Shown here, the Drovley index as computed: 0.42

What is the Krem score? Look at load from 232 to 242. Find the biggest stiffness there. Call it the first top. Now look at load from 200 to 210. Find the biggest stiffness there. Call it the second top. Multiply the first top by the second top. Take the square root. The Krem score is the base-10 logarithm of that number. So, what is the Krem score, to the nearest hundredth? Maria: 1.17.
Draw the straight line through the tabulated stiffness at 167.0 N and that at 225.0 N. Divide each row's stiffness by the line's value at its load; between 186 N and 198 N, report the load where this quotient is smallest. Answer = 195.0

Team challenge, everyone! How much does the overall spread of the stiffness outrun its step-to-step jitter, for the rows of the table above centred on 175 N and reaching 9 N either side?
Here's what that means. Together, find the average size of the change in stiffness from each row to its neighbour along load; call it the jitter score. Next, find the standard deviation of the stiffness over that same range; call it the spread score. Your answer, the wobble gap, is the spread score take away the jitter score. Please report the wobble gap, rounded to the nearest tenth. -0.3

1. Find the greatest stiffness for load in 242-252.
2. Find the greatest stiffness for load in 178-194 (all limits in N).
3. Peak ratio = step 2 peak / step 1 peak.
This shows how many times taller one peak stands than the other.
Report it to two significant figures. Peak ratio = 1.2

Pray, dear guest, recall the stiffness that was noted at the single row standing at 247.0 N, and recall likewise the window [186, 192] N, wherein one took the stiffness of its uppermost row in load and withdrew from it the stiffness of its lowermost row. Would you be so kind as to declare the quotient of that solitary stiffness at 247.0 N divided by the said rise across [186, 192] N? -17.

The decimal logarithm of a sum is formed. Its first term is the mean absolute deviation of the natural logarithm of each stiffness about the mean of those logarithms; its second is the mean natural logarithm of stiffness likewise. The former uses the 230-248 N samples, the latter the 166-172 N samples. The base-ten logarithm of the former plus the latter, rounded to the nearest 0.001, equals 0.489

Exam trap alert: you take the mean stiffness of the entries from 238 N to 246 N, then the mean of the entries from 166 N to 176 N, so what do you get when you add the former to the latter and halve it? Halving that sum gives 16.8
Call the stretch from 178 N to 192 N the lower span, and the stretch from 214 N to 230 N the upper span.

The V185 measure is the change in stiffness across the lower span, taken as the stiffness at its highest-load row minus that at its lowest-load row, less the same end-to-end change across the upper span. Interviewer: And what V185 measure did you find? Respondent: -1.9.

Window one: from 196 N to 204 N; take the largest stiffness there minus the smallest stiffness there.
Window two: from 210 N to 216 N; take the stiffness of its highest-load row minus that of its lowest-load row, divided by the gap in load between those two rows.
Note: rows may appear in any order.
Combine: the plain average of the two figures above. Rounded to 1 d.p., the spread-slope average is 1.0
